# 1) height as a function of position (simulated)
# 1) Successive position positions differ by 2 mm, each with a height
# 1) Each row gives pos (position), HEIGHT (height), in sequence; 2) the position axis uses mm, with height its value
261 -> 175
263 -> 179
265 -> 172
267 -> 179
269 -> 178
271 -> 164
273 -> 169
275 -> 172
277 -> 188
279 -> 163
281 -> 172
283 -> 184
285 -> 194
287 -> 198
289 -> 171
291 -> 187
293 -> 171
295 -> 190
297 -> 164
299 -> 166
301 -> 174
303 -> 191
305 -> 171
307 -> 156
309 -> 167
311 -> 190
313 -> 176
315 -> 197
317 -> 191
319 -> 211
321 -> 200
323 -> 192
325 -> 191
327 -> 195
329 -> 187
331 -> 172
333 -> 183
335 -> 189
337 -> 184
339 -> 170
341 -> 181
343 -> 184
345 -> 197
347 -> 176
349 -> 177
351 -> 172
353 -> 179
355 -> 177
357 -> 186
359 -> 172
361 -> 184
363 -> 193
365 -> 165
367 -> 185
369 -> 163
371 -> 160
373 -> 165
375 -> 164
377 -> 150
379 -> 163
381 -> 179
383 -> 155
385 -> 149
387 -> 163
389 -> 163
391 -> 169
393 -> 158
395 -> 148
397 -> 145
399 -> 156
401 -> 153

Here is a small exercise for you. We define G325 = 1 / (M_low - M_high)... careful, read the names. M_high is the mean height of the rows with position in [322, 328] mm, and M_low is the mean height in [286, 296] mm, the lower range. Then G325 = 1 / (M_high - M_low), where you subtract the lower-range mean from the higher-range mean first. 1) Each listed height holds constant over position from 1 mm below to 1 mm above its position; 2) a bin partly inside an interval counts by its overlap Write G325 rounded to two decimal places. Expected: 0.11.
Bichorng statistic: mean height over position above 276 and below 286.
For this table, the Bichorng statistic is 180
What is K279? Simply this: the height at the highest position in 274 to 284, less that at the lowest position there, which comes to 12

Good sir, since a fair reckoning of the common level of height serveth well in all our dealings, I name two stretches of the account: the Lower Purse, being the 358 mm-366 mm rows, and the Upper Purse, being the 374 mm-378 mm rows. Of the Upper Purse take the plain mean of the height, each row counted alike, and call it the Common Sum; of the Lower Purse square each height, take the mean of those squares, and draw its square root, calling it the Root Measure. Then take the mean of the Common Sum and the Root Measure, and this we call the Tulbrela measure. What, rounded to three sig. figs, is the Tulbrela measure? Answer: 168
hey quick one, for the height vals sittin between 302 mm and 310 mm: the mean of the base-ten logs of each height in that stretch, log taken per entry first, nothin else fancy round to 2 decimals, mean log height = 2.23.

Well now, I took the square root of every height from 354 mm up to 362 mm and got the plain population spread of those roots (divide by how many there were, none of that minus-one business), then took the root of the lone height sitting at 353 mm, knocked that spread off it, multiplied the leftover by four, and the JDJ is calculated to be 52.7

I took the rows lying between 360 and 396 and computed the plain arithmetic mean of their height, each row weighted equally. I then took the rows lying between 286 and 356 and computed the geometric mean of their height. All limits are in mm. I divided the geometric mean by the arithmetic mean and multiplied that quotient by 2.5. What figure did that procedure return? 2.75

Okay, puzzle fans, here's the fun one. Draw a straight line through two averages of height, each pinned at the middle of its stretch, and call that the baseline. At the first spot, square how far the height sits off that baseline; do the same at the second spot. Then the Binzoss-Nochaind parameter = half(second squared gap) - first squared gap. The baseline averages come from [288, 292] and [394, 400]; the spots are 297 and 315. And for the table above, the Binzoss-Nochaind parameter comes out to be 138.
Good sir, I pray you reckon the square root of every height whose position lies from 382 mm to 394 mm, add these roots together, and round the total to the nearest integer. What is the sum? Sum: 76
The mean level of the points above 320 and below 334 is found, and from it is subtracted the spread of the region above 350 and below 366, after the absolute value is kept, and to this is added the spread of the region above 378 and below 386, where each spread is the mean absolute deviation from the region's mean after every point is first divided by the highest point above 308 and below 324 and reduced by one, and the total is 188.6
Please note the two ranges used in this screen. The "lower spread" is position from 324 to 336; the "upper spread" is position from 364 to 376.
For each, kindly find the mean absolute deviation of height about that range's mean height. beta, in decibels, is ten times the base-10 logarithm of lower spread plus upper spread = 10.7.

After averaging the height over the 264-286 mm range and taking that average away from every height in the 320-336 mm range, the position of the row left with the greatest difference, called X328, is 321 mm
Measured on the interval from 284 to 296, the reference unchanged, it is 287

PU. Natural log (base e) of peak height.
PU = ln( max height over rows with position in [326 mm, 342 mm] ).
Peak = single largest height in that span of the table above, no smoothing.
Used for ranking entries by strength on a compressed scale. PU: 5.27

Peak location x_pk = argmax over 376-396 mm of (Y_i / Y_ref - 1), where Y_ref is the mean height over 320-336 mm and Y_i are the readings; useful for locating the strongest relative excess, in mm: 381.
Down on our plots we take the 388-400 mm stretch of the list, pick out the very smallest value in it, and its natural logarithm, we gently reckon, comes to 4.98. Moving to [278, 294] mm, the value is 5.09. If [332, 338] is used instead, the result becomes 5.21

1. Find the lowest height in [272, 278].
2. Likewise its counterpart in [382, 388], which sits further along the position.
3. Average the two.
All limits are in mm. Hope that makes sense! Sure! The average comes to 159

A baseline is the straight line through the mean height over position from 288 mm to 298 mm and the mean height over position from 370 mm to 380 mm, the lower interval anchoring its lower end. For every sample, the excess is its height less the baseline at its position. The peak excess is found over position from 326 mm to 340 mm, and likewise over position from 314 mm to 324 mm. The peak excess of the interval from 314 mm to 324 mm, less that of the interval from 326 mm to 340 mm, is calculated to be 14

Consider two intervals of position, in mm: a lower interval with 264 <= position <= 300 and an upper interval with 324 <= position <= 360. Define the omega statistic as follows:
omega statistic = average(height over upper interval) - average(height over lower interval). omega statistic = 5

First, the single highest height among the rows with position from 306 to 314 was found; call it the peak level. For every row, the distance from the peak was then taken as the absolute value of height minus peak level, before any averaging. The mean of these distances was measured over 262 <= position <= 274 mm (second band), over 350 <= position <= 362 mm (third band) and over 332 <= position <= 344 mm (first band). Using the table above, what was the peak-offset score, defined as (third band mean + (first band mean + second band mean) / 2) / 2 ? 12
